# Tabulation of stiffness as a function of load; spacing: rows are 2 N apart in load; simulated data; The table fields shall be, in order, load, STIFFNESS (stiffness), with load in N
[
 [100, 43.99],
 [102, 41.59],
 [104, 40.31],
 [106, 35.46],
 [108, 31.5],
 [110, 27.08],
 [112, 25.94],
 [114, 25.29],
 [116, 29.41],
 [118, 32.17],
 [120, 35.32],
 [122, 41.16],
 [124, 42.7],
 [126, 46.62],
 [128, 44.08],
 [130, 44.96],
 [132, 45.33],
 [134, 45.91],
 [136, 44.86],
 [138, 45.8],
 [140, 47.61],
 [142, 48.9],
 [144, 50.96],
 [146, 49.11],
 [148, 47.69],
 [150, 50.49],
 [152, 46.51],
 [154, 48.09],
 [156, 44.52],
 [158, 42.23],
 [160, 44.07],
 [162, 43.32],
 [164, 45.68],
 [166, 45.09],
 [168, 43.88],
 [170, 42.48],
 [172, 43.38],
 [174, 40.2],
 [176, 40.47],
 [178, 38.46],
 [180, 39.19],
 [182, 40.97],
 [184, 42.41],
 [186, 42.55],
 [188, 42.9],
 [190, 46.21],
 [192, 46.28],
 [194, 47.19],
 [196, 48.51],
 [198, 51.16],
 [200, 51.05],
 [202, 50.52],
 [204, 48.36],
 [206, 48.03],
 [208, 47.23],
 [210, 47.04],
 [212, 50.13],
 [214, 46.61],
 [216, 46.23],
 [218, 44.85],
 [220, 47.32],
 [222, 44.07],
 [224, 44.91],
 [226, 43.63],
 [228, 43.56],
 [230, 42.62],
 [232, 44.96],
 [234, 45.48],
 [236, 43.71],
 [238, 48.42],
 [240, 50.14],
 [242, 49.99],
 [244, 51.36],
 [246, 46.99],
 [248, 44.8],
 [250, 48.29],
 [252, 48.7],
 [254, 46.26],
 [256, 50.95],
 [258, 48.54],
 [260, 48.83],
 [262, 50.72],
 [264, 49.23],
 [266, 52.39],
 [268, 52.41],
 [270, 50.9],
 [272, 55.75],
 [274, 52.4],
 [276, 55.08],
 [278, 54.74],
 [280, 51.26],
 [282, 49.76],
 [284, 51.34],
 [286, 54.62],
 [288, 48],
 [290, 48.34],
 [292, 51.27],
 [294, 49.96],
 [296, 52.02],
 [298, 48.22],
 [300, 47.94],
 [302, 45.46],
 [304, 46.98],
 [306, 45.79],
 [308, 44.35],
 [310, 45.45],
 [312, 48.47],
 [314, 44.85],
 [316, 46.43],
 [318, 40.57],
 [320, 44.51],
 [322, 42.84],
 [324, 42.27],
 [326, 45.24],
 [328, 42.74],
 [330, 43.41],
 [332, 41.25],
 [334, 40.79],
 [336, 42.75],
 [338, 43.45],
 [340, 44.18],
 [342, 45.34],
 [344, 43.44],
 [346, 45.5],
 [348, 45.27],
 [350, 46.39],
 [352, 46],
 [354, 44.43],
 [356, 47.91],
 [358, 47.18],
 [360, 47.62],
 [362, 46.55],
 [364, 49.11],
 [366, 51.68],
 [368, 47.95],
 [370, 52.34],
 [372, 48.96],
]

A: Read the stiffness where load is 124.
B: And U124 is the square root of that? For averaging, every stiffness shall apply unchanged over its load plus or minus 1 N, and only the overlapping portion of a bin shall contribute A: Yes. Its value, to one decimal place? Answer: 6.5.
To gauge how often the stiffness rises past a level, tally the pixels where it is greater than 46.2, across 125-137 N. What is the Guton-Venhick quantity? 1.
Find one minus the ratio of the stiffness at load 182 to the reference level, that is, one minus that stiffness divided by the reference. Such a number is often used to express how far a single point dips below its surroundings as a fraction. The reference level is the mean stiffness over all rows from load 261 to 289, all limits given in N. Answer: 0.21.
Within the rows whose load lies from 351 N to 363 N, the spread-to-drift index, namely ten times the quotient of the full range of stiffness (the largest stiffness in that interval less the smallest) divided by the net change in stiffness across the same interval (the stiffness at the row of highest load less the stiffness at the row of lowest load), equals 63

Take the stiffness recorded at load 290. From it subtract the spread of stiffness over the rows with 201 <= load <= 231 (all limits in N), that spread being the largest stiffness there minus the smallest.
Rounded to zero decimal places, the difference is 40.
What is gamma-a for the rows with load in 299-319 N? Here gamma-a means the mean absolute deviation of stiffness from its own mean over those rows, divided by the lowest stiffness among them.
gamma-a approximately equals 0.037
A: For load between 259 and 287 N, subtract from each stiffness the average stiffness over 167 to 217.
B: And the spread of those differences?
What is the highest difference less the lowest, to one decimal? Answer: 6.9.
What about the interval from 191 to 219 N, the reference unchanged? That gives 6.3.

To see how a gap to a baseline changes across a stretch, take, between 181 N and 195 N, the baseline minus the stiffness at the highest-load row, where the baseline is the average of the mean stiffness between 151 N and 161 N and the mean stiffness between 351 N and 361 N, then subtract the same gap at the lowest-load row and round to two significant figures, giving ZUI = -6.2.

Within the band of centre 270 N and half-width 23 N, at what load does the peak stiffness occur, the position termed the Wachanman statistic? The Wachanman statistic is 272 N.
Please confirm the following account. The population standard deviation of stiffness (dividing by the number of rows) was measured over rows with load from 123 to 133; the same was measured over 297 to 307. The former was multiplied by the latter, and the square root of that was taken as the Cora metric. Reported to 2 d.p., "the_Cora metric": 1.20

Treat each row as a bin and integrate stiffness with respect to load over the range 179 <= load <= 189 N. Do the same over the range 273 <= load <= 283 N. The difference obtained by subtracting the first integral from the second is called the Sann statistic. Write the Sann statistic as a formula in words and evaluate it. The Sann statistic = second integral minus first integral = 110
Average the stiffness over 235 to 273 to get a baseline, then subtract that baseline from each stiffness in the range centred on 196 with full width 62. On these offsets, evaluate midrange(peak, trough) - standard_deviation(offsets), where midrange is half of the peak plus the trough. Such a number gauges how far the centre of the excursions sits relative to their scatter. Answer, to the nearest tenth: -8.0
